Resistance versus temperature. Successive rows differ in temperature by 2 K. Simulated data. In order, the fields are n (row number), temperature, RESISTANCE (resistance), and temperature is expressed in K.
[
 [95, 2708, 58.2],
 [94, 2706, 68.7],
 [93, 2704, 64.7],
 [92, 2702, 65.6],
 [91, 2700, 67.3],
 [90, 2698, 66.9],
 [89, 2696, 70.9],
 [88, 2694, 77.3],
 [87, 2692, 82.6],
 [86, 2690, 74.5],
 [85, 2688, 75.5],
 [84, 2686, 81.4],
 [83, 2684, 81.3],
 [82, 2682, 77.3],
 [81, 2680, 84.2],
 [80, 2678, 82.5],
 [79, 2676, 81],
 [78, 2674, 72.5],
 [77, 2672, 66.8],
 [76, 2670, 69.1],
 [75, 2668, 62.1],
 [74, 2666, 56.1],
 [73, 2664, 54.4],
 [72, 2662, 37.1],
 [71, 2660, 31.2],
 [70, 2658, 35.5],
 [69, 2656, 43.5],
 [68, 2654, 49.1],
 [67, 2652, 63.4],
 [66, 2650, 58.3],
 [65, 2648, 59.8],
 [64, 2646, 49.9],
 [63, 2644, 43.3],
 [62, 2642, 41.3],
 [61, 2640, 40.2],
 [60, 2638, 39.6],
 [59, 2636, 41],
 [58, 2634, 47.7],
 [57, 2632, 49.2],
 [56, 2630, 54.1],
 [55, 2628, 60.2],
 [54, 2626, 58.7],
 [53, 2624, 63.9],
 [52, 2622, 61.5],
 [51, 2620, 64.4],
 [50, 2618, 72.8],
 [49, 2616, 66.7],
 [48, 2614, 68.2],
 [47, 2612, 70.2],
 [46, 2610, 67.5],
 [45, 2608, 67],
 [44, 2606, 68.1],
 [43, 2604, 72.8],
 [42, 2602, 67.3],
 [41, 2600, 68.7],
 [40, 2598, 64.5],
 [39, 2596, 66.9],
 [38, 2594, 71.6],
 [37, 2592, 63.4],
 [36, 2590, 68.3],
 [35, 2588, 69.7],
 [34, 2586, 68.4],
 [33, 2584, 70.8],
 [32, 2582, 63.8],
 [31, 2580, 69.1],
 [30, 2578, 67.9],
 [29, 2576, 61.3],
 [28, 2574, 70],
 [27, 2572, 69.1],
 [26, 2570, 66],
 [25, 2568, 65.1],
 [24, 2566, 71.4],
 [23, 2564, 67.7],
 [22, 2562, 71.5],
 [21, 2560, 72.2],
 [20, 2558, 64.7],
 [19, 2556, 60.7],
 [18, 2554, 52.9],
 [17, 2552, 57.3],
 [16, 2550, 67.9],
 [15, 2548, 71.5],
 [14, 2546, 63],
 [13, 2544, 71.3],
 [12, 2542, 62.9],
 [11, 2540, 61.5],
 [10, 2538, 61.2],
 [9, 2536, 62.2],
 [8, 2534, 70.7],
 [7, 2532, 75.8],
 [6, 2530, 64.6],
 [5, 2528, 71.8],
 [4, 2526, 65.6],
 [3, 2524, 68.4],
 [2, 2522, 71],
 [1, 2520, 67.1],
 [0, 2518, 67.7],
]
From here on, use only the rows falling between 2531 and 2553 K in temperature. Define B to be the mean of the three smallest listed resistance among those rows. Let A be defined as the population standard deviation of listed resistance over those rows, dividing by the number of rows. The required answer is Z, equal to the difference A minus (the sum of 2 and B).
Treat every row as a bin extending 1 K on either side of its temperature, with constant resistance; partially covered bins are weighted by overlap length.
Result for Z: -57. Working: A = 5.5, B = 60.0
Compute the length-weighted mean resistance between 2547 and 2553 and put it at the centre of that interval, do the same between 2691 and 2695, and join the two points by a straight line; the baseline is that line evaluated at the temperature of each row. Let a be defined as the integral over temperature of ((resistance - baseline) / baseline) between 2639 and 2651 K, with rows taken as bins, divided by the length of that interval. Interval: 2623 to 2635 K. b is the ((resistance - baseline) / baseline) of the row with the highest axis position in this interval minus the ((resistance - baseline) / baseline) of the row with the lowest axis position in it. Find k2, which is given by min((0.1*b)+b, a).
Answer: -0.35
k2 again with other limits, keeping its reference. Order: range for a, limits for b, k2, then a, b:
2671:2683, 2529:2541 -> -0.07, -0.01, -0.06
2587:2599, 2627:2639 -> -0.32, -0.04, -0.29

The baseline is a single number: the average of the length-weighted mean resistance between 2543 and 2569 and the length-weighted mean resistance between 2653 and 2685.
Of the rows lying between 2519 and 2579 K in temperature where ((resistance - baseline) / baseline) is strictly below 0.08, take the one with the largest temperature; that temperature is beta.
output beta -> 2578 K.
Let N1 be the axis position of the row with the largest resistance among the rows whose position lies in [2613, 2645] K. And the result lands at 2618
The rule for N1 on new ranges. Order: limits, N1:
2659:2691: 2680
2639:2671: 2670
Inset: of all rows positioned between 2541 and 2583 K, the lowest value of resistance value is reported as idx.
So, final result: 52.9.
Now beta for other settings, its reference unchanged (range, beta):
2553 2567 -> 2564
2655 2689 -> 2672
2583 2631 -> 2630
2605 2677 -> 2672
